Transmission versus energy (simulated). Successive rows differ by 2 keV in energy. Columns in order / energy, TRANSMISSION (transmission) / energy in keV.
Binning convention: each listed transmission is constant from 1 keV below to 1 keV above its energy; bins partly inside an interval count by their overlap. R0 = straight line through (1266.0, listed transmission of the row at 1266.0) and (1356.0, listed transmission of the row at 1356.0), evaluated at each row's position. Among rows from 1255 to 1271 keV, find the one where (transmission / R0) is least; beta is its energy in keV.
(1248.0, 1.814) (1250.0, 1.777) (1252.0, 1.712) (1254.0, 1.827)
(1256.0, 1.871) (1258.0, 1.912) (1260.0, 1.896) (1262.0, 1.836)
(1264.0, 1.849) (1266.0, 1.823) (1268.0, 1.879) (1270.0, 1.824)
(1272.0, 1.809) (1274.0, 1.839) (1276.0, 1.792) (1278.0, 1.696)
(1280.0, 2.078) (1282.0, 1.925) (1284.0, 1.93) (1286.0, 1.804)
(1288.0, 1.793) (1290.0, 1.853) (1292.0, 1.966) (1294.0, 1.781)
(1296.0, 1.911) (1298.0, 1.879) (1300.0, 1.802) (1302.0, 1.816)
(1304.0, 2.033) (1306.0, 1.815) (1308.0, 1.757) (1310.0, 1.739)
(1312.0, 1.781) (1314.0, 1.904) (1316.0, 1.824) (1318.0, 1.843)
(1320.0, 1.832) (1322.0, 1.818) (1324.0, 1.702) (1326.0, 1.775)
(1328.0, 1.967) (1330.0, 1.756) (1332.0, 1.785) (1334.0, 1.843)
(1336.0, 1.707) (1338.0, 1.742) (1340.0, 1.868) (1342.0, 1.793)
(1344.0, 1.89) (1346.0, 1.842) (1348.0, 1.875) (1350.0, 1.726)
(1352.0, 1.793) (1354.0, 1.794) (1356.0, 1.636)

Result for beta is 1266.0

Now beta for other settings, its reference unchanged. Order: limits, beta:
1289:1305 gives 1294.0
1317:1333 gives 1324.0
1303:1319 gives 1310.0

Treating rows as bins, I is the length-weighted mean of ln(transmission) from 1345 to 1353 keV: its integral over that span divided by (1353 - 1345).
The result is 0.59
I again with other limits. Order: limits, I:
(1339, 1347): 0.61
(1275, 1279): 0.56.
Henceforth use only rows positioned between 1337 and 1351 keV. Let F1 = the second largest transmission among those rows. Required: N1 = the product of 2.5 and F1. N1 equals 4.69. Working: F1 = 1.875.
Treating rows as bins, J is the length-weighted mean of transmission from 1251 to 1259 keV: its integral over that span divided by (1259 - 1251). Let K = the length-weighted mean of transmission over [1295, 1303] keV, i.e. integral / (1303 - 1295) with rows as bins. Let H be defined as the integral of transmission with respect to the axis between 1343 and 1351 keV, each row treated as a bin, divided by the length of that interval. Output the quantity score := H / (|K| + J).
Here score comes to 0.498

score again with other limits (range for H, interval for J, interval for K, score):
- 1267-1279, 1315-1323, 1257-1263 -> 0.487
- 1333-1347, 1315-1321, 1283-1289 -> 0.493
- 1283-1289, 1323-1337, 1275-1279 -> 0.521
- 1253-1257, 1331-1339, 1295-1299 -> 0.505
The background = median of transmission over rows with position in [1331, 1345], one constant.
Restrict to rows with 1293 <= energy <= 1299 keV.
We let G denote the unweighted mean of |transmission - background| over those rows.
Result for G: 0.072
